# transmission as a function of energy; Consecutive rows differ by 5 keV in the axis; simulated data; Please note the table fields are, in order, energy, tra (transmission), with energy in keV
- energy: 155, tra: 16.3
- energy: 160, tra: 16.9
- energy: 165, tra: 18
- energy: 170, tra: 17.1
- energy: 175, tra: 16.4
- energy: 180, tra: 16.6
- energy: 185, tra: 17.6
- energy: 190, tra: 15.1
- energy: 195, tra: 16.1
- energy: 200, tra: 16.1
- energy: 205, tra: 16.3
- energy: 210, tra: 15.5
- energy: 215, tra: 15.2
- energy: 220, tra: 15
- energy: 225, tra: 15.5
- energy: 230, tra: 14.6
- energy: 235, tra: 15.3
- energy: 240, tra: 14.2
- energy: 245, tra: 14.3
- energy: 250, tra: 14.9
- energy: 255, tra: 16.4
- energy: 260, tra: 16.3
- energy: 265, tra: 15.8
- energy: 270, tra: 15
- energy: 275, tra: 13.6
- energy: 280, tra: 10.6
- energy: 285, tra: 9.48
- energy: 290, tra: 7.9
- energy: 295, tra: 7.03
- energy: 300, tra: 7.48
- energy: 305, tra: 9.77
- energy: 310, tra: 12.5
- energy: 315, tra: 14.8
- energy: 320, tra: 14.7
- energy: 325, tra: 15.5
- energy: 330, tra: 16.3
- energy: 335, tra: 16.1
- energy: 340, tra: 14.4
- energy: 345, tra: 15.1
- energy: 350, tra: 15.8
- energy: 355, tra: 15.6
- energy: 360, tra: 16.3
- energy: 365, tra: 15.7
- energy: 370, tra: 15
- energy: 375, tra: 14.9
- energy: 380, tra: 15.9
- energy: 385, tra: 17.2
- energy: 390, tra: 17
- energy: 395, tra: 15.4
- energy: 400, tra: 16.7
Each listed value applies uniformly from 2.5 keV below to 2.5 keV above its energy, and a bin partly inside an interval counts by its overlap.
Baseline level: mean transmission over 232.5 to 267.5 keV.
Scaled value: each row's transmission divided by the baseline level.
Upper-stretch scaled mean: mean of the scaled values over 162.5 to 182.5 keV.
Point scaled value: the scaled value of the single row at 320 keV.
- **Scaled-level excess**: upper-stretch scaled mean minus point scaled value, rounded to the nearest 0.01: 0.15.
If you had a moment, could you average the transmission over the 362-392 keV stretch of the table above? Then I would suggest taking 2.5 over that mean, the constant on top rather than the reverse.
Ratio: 0.157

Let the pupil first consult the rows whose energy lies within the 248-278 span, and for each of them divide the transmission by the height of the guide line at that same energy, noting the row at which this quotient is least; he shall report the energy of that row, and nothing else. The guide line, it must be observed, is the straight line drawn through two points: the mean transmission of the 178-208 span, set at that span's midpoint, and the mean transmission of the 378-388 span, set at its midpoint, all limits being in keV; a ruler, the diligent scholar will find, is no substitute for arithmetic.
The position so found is 275 keV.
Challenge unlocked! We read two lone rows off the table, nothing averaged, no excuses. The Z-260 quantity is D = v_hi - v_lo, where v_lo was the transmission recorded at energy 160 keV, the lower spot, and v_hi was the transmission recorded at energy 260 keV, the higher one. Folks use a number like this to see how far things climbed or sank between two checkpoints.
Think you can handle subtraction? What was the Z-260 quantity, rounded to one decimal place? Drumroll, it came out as -0.6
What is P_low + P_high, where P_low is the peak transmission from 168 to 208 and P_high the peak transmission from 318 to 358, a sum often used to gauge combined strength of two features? 33.9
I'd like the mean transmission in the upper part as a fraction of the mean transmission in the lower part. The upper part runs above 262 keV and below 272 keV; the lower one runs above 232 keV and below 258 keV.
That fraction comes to 1.03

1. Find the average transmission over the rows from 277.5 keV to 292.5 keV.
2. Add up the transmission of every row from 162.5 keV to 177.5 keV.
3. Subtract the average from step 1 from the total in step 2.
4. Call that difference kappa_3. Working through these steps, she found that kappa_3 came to 42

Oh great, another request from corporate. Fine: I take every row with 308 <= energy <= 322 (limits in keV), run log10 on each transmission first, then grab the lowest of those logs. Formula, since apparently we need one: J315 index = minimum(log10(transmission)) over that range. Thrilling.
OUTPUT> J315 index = 1.10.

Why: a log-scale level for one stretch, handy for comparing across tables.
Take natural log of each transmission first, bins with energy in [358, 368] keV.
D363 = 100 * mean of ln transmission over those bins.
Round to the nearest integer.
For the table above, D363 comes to 277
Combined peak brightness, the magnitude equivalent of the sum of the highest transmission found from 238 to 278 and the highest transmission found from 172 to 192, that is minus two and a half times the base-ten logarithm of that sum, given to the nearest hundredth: -3.83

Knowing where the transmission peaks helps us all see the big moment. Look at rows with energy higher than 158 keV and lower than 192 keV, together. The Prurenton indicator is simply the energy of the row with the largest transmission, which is 165 keV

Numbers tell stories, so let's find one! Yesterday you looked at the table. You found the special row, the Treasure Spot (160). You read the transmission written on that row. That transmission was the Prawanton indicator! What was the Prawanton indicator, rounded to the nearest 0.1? 16.9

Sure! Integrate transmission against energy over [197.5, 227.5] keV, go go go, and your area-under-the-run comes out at 468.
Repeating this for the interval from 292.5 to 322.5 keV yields 331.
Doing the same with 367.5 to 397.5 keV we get 477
